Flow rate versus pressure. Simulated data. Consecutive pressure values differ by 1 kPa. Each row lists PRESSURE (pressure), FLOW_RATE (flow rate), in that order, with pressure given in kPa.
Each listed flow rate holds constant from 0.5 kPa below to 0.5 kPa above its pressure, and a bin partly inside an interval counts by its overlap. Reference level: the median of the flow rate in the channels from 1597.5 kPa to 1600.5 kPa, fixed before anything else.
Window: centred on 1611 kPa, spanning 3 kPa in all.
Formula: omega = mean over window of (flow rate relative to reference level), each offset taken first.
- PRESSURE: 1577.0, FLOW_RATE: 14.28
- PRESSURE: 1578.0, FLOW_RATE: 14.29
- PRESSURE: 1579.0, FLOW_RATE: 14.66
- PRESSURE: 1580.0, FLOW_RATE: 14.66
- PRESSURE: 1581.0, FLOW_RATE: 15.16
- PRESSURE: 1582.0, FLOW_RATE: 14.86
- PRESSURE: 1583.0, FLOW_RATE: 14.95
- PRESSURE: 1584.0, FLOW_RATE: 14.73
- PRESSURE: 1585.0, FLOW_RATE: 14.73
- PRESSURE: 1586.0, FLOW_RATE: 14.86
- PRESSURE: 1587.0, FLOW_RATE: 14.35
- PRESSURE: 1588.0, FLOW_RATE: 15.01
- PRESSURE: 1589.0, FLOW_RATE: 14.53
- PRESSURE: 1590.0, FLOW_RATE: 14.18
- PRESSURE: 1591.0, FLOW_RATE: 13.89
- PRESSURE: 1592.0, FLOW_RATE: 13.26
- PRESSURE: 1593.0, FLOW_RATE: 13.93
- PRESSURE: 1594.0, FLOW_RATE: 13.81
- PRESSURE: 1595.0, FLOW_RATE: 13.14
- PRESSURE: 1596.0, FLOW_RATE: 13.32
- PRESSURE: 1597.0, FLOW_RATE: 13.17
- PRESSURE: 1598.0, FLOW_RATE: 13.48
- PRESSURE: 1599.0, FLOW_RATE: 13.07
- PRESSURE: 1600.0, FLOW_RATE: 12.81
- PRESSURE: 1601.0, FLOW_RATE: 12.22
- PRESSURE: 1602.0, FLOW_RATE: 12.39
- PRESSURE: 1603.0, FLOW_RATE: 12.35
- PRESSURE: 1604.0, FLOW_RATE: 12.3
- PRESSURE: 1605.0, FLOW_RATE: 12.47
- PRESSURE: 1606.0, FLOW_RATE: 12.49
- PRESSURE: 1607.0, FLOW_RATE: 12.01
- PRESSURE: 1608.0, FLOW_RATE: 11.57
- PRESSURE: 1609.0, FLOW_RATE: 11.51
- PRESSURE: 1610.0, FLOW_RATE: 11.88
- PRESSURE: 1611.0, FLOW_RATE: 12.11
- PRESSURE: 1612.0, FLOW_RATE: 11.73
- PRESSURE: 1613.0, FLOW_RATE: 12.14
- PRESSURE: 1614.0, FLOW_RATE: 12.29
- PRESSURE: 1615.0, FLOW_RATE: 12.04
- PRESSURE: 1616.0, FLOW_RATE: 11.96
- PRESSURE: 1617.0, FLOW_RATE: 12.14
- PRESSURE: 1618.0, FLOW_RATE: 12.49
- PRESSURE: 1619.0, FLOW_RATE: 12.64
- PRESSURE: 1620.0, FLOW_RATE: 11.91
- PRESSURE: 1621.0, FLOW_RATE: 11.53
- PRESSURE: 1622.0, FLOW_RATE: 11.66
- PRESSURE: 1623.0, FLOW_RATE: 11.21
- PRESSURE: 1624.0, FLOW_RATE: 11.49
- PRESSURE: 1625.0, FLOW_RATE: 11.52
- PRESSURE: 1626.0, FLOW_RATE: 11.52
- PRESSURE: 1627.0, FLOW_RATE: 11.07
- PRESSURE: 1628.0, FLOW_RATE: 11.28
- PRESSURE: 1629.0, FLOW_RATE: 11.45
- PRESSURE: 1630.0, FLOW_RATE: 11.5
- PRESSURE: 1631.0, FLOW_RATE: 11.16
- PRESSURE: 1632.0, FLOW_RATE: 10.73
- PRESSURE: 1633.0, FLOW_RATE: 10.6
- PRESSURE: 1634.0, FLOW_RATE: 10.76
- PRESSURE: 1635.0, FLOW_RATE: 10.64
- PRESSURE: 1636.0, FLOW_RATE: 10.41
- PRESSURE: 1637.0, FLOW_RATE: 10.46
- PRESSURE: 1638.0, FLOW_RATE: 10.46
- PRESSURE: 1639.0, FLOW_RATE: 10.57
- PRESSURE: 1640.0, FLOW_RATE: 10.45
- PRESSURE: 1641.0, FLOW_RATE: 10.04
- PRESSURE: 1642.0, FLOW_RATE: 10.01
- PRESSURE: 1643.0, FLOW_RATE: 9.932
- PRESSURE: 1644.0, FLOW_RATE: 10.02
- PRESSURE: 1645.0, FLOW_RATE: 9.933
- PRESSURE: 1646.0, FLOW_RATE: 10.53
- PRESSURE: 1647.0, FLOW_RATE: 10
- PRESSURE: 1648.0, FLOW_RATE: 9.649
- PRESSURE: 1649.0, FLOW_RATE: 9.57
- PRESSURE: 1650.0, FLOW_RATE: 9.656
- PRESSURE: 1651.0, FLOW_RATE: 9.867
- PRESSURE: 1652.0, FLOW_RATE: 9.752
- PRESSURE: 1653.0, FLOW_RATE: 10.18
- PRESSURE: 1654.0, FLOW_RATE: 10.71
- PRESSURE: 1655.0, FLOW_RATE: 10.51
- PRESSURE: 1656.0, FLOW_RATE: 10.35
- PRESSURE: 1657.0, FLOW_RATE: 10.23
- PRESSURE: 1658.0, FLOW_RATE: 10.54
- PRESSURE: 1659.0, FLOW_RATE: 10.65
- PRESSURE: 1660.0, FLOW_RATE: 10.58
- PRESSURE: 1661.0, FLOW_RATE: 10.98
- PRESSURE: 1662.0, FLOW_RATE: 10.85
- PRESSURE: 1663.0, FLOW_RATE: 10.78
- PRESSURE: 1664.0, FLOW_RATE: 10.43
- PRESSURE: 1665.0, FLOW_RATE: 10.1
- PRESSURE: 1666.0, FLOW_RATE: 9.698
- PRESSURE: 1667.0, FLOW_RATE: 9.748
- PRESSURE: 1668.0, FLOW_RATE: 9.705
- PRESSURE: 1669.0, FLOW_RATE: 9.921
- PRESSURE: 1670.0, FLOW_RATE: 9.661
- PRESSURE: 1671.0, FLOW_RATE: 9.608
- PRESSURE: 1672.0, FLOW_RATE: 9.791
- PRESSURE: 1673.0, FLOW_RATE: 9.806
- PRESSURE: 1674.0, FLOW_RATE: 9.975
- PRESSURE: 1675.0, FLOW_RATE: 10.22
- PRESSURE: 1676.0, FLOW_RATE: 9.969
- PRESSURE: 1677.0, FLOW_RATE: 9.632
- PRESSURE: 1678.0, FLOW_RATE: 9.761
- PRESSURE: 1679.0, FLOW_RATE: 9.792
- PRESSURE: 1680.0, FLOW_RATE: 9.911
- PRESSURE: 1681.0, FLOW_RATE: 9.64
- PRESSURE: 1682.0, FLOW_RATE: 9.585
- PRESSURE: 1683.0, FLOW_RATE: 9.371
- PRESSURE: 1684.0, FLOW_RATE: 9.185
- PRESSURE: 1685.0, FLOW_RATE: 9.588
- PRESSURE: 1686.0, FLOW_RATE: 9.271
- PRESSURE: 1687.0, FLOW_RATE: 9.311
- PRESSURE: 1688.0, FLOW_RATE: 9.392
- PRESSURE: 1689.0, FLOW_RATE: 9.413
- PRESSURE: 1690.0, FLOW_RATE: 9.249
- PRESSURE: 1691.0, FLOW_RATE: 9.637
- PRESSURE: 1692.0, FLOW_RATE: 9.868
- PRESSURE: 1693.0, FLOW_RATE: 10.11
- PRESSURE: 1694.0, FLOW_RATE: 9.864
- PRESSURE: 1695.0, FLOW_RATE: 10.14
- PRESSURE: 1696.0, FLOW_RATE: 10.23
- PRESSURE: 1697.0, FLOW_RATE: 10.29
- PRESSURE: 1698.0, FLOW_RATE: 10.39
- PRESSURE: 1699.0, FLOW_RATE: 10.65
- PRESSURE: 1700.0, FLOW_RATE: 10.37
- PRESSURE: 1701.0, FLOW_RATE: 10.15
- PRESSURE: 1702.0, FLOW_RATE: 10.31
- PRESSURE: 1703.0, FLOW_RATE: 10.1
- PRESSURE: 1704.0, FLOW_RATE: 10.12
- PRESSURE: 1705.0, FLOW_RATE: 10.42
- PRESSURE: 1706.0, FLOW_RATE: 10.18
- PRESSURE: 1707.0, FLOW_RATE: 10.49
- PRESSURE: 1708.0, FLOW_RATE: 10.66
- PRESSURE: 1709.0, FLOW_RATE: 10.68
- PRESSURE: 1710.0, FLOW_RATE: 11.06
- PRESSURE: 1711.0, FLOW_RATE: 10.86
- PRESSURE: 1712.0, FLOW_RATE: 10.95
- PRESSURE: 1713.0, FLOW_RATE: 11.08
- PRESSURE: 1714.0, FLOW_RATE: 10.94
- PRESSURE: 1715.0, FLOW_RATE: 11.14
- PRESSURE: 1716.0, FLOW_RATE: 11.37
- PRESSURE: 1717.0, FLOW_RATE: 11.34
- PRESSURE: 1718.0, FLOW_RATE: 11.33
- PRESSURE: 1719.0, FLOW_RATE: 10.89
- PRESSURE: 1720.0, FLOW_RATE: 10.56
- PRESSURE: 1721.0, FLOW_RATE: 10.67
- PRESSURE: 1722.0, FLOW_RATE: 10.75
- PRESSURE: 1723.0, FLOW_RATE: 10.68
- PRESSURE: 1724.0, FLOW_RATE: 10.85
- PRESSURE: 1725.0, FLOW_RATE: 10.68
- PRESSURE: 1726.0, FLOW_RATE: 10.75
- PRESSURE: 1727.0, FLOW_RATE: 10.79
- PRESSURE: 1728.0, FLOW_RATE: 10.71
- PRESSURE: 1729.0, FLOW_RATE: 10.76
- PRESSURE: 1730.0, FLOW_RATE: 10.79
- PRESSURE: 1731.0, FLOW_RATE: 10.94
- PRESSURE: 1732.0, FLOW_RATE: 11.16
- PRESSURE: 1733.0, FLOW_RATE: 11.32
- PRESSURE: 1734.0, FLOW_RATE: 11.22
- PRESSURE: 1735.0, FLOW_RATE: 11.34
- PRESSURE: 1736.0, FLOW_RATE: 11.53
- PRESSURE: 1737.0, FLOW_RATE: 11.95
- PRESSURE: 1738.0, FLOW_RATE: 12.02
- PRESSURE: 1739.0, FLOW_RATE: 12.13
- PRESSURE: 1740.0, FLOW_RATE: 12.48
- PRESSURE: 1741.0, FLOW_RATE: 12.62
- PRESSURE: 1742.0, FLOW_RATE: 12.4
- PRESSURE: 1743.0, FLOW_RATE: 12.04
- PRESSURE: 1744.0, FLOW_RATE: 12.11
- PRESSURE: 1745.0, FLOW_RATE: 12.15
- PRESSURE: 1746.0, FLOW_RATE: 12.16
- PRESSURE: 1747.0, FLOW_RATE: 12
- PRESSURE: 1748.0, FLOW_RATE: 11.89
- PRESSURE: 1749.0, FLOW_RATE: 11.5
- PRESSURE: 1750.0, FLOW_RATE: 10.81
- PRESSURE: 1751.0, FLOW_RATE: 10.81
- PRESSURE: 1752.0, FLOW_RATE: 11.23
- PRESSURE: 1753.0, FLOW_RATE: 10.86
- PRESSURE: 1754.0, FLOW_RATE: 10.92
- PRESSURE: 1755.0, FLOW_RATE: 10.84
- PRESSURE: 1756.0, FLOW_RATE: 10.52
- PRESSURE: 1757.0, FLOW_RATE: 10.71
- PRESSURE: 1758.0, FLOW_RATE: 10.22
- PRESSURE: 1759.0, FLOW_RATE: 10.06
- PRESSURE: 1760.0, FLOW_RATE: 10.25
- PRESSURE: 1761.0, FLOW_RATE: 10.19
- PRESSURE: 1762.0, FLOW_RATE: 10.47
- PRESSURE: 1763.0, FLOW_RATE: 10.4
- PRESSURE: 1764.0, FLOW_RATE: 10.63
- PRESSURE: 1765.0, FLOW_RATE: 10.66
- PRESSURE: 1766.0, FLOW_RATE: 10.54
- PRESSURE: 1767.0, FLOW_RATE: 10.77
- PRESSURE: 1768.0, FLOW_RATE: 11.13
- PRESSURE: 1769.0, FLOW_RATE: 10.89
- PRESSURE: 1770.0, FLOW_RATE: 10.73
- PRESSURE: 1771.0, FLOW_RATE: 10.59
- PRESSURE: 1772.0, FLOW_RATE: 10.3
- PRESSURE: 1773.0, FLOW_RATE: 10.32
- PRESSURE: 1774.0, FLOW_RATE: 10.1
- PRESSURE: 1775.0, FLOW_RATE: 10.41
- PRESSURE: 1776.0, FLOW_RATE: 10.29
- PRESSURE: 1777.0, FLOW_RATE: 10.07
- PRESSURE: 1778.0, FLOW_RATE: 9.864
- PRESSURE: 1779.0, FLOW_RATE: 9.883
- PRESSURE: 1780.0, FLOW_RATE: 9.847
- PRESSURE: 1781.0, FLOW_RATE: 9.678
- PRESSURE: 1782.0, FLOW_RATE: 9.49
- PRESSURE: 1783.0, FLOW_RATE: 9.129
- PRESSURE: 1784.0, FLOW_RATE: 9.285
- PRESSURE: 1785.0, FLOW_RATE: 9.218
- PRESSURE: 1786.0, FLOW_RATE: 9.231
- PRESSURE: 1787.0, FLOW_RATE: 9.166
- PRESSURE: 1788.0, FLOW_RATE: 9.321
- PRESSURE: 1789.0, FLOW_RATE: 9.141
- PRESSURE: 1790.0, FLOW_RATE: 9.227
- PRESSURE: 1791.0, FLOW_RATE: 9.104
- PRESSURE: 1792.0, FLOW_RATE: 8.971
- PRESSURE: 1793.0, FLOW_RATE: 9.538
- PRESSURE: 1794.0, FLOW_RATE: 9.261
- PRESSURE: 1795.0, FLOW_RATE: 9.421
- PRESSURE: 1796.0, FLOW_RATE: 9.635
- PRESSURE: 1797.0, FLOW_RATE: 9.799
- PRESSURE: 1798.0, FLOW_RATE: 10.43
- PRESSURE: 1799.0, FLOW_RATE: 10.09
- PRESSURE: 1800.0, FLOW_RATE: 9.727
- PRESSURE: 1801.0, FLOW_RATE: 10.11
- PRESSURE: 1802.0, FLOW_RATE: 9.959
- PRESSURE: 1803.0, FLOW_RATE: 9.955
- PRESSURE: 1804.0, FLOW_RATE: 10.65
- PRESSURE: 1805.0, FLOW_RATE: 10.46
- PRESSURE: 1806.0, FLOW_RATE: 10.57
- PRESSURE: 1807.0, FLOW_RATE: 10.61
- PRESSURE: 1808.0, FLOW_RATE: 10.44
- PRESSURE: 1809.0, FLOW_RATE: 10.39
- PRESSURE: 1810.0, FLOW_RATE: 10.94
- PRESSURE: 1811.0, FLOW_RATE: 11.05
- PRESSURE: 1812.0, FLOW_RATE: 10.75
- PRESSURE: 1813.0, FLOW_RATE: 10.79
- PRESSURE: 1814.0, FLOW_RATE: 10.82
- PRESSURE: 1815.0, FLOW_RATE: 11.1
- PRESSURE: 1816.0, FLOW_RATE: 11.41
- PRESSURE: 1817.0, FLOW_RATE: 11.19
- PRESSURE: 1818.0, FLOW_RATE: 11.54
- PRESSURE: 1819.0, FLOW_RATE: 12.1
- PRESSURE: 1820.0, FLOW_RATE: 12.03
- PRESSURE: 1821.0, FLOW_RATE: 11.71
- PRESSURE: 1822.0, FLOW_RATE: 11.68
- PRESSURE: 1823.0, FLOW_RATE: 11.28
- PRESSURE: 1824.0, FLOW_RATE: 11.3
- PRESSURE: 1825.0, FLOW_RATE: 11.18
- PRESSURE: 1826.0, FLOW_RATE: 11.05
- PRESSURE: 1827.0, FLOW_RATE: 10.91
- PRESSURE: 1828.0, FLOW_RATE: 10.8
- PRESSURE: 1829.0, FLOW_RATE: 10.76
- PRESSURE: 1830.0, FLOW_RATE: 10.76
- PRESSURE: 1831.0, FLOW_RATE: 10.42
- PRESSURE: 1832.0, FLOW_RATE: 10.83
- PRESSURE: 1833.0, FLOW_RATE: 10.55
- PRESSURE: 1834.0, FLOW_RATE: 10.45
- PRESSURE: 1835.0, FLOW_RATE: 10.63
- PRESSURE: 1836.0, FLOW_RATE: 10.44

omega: -1.2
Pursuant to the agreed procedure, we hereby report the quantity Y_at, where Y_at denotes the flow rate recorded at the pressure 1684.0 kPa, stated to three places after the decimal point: 9.185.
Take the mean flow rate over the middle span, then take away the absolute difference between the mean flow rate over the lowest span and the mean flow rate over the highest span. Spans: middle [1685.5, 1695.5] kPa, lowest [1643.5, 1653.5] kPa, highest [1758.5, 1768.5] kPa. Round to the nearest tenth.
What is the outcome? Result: 9.0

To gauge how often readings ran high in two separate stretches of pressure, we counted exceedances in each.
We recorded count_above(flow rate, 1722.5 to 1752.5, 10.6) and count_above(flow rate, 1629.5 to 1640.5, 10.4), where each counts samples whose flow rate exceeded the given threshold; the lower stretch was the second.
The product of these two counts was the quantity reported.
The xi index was 330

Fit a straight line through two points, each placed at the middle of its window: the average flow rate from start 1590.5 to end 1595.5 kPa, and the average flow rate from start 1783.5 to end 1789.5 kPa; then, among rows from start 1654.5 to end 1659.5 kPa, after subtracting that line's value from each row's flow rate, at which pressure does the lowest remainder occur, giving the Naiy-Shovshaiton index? 1657.0 kPa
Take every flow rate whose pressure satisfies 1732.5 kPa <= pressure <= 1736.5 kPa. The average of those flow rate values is 11.4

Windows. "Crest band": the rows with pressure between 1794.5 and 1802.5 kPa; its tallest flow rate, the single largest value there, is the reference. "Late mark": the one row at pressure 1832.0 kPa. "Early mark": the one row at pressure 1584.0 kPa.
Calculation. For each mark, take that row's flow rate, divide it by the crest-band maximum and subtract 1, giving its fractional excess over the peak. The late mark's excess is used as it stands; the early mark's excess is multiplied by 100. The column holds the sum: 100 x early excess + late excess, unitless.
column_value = 41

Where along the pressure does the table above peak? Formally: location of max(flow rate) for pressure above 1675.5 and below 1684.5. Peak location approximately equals 1676.0 kPa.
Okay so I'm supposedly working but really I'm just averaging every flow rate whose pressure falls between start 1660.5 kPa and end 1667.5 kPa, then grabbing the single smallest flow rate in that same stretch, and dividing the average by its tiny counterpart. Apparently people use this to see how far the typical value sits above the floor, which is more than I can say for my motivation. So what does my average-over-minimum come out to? 1.07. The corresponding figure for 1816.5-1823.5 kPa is 1.04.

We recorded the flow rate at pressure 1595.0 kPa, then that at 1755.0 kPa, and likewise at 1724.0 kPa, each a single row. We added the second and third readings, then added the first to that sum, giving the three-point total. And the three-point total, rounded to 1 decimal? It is 34.8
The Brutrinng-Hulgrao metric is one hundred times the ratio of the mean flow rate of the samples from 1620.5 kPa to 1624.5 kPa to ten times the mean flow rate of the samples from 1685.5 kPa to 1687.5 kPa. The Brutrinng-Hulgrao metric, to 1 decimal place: 12.3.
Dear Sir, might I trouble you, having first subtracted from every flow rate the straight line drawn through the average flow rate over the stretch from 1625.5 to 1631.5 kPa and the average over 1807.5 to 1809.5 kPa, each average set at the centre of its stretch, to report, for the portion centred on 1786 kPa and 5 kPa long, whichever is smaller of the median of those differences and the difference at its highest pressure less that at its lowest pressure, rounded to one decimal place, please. -1.3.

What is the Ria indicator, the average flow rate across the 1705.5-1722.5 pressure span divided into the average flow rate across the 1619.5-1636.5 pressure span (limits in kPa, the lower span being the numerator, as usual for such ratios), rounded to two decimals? 1.03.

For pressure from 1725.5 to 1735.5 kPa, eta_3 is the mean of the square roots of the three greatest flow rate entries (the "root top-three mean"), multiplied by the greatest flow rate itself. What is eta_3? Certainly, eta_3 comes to 38.1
